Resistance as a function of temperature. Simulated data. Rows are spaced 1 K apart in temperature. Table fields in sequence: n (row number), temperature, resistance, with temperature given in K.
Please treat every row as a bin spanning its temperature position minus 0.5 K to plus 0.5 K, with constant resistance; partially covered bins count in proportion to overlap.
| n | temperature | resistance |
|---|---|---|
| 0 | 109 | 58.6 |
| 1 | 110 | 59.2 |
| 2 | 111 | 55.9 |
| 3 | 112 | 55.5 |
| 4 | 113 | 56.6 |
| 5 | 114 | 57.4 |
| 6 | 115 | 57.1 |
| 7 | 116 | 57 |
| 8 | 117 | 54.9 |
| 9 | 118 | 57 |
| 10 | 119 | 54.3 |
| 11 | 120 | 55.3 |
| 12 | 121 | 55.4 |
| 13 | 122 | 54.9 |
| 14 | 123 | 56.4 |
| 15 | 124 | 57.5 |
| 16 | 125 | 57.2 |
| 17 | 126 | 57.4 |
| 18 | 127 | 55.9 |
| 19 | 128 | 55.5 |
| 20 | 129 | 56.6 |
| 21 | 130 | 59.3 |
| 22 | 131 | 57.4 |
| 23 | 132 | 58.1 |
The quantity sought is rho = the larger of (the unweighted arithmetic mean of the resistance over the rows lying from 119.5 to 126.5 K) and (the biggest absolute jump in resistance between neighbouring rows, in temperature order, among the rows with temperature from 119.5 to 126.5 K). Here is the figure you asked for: 56.3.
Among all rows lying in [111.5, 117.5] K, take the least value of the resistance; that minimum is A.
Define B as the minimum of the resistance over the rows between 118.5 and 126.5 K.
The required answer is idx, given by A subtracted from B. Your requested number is -0.6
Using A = 54.9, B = 54.3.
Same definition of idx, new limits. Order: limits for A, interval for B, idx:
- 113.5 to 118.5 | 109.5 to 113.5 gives 0.6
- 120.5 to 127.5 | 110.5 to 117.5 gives 0.0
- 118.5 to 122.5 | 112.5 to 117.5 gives 0.6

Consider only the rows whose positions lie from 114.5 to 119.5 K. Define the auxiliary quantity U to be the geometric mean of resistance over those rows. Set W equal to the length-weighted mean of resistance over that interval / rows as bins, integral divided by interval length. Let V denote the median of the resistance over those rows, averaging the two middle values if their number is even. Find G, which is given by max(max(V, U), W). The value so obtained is 57.0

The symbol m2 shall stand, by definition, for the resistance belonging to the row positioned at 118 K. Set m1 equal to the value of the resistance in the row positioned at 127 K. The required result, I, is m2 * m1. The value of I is 3186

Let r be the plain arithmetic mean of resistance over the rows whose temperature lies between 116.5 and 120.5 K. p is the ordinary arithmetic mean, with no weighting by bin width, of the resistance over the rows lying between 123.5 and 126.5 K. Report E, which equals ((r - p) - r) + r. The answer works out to -2.0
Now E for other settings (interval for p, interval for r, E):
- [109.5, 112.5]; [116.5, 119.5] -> -1.5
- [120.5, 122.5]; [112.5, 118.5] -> 1.5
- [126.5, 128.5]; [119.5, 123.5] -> -0.2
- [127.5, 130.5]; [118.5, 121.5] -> -2.1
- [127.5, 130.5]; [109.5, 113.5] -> -0.3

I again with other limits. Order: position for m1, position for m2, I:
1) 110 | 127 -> 3309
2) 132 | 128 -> 3225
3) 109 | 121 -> 3246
